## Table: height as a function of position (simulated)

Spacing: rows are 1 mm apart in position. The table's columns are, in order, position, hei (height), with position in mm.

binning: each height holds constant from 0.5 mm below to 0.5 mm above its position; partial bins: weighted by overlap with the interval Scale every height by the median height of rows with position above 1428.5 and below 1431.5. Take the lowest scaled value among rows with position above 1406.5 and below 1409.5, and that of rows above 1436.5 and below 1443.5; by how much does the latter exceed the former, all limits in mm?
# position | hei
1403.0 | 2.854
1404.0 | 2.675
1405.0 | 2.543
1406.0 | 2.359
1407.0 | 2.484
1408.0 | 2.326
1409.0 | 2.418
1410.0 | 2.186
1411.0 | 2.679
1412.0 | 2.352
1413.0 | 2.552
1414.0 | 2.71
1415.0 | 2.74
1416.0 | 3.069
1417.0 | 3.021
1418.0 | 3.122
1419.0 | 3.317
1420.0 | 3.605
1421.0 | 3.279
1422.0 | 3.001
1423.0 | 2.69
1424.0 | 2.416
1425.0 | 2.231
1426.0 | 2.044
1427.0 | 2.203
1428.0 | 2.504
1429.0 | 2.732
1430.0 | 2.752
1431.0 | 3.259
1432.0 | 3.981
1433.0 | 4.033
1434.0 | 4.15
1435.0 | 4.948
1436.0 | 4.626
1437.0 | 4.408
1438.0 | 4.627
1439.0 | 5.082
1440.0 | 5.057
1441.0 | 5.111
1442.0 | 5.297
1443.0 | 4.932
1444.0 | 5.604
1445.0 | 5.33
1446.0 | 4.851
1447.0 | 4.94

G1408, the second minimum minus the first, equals 0.76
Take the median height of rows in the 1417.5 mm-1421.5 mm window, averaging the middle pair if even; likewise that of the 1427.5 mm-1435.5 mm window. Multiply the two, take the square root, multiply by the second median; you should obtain 13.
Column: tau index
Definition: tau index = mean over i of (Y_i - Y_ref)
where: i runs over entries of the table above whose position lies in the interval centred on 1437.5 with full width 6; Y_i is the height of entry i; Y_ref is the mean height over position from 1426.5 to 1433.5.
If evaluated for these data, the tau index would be 1.7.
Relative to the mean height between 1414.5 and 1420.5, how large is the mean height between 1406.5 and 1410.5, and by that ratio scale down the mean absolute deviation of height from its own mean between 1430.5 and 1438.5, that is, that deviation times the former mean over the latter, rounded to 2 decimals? 0.53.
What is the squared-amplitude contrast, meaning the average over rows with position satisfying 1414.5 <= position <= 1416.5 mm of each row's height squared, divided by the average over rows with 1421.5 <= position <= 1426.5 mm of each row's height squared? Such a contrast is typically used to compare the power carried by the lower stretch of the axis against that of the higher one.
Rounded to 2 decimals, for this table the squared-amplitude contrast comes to 1.35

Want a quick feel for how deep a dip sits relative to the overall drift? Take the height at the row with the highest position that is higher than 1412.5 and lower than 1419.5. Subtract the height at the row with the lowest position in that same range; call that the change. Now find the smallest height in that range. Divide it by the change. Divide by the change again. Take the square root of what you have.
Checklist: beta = 2.1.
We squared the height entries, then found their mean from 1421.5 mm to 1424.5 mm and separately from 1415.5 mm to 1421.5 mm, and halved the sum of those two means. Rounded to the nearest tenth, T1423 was 8.9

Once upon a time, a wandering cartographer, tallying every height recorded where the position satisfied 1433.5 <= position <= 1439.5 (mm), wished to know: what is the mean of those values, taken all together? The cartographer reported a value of 4.6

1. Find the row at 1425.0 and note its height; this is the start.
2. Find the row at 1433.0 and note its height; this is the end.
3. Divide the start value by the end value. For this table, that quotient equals 0.55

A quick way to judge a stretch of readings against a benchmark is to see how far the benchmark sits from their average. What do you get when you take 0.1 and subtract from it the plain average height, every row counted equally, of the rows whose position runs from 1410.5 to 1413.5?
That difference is -2.4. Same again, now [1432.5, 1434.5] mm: -4.0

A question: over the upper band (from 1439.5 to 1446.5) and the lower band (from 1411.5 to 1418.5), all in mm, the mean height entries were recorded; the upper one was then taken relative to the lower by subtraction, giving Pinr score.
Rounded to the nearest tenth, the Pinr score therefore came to 2.4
